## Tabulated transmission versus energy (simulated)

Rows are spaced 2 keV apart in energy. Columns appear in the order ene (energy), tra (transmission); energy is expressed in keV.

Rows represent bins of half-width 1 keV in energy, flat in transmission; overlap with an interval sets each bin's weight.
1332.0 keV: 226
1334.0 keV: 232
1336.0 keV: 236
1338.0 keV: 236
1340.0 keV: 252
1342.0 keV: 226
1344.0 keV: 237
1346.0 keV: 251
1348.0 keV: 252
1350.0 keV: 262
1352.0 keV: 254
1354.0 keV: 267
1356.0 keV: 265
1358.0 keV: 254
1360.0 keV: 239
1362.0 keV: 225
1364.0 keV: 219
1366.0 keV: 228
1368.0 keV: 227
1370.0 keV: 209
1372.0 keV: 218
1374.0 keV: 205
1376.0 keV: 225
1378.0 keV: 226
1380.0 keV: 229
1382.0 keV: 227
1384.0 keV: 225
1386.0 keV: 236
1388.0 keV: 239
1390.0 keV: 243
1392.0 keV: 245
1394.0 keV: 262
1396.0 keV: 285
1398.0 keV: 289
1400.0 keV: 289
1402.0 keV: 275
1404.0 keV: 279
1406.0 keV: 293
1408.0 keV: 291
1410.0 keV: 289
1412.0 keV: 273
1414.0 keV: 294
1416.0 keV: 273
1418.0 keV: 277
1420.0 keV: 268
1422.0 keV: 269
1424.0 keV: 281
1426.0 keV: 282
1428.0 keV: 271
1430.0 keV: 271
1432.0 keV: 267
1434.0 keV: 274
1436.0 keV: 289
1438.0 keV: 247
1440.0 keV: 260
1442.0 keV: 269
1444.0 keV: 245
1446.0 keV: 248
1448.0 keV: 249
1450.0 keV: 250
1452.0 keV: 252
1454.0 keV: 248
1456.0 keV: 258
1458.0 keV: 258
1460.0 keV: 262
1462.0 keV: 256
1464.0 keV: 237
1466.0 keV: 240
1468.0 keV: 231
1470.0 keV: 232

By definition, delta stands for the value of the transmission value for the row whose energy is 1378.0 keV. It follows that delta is 226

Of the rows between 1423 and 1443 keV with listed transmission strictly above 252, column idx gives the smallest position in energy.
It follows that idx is 1424.0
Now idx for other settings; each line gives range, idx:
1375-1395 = 1394.0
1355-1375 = 1356.0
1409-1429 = 1410.0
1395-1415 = 1396.0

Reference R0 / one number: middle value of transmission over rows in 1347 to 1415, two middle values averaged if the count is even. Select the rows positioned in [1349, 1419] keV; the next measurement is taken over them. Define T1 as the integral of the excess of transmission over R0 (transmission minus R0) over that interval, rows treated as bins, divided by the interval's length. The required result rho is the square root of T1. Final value 2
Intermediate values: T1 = 4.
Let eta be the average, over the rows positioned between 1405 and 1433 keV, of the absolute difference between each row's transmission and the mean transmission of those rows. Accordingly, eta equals 8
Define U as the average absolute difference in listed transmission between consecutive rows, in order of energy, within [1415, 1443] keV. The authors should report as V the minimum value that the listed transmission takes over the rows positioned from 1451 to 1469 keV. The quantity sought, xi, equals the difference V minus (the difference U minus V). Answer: 452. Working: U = 9.8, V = 231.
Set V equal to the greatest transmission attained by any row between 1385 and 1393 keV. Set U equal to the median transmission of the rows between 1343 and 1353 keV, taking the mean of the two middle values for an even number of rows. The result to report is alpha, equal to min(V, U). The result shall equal 245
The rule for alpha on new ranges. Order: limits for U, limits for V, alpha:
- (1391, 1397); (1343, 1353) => 262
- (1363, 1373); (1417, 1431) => 219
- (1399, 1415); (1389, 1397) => 285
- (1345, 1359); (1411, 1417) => 254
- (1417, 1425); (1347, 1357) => 267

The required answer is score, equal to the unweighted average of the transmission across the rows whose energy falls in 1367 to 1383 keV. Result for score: 221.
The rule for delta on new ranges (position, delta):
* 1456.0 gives 258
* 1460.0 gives 262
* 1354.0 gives 267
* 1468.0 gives 231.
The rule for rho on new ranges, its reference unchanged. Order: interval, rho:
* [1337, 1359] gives 1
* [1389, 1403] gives 5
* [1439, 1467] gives 2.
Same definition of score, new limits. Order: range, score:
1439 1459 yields 254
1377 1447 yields 265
